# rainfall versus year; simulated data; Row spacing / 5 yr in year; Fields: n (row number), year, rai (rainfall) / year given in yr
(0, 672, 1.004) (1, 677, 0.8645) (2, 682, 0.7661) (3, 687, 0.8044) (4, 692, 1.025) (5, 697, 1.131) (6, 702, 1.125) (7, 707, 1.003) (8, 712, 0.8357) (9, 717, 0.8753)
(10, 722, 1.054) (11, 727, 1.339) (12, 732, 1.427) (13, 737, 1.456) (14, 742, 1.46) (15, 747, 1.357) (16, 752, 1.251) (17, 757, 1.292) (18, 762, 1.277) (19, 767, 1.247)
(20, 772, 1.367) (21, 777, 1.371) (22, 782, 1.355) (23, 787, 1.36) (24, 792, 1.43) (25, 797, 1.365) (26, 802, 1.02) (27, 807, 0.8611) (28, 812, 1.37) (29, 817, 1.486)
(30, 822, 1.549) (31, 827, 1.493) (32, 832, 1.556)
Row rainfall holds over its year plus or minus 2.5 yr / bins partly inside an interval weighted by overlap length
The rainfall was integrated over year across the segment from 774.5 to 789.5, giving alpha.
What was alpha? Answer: 20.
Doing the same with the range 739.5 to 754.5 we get 20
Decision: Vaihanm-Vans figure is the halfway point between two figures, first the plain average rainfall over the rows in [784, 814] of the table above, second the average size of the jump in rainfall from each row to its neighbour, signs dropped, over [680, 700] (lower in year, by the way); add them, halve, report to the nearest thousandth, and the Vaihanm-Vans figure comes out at 0.678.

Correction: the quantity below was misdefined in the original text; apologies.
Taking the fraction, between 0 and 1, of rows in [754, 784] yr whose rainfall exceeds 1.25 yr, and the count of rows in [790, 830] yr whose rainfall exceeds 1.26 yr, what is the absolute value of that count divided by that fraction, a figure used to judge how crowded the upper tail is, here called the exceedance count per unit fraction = 7.2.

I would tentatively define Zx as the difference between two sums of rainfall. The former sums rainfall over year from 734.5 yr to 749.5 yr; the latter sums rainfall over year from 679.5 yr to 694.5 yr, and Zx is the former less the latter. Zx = 1.7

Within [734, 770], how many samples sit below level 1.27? 2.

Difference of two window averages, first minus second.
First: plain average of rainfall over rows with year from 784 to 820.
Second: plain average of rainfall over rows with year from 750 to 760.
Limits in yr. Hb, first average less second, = 0.00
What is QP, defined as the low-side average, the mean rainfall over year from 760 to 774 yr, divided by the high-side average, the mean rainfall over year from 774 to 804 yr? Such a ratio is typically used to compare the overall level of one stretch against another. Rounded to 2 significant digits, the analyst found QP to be 0.98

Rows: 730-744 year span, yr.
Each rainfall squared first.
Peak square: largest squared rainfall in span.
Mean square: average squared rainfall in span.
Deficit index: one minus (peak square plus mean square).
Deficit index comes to -3.23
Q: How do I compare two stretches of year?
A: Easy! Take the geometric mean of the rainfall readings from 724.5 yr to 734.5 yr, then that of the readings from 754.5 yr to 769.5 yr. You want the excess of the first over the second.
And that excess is 0.11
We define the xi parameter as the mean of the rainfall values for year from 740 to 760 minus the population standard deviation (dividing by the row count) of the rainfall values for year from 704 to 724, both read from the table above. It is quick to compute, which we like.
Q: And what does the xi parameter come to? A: 1.25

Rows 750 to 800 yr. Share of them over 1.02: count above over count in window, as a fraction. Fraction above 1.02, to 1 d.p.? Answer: 1.0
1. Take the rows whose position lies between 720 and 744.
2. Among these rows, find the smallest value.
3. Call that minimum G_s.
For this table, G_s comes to 1.054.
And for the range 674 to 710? 0.7661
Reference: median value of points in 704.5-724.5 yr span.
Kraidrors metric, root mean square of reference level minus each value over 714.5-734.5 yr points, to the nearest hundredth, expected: 0.32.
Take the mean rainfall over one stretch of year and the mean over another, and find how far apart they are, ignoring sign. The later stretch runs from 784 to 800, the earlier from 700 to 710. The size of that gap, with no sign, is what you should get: 0.32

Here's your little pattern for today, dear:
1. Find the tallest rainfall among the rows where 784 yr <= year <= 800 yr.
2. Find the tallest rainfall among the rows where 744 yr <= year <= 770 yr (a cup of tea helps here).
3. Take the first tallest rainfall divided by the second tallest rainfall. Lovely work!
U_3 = 1.05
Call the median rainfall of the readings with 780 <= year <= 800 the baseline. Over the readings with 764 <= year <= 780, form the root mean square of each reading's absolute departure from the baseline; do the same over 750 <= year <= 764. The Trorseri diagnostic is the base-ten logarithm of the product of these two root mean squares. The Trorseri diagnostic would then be -2.22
